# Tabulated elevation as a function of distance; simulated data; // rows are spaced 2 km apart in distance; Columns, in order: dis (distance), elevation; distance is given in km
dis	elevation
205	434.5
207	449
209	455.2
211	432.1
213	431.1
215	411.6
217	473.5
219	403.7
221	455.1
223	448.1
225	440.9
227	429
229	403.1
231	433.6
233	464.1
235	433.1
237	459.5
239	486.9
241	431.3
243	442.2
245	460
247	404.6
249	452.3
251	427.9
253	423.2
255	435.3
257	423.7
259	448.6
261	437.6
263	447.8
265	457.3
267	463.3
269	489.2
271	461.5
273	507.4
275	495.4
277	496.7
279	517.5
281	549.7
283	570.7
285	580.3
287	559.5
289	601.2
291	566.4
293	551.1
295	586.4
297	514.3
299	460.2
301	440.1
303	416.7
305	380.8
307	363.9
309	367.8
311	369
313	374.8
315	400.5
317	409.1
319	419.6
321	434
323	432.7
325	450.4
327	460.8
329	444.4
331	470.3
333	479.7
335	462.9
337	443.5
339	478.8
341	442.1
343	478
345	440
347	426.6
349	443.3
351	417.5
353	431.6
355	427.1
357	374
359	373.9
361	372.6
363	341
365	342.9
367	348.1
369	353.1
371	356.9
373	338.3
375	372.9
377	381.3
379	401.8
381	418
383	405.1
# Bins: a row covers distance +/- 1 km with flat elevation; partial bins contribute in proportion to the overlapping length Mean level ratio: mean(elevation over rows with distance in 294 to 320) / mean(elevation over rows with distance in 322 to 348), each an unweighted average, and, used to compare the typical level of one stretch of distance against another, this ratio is 0.93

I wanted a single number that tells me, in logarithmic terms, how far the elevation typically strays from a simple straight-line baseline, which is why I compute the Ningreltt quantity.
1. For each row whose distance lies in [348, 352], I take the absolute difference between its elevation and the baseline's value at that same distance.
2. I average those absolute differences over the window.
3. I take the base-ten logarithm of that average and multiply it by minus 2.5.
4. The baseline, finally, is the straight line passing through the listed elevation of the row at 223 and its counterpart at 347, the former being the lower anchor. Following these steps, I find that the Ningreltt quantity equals -2.8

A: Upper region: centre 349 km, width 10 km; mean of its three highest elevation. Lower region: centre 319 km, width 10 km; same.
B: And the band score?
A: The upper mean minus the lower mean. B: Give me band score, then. 10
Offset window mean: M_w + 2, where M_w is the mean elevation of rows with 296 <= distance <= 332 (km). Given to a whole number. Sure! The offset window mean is 425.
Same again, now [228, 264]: 442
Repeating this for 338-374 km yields 401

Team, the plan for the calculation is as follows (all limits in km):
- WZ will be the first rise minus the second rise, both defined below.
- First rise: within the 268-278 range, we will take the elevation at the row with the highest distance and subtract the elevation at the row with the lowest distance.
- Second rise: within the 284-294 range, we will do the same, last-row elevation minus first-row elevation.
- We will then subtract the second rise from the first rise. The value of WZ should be 37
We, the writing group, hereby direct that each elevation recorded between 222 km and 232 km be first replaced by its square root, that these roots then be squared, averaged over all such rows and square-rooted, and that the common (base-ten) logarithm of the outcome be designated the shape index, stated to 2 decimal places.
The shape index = 1.32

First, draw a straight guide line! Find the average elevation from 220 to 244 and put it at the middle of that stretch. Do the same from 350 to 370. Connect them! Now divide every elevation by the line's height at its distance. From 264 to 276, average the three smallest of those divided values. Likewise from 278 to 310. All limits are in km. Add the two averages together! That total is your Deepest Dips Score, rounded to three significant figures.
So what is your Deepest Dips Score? 2.00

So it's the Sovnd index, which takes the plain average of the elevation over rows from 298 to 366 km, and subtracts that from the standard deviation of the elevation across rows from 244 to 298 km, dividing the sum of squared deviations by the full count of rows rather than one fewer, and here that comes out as -362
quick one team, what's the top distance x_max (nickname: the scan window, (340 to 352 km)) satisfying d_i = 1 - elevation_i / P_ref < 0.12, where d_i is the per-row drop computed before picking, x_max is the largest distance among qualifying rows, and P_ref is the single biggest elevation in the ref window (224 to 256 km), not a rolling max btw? 349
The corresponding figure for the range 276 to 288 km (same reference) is 287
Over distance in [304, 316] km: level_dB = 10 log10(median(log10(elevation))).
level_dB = 4.10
